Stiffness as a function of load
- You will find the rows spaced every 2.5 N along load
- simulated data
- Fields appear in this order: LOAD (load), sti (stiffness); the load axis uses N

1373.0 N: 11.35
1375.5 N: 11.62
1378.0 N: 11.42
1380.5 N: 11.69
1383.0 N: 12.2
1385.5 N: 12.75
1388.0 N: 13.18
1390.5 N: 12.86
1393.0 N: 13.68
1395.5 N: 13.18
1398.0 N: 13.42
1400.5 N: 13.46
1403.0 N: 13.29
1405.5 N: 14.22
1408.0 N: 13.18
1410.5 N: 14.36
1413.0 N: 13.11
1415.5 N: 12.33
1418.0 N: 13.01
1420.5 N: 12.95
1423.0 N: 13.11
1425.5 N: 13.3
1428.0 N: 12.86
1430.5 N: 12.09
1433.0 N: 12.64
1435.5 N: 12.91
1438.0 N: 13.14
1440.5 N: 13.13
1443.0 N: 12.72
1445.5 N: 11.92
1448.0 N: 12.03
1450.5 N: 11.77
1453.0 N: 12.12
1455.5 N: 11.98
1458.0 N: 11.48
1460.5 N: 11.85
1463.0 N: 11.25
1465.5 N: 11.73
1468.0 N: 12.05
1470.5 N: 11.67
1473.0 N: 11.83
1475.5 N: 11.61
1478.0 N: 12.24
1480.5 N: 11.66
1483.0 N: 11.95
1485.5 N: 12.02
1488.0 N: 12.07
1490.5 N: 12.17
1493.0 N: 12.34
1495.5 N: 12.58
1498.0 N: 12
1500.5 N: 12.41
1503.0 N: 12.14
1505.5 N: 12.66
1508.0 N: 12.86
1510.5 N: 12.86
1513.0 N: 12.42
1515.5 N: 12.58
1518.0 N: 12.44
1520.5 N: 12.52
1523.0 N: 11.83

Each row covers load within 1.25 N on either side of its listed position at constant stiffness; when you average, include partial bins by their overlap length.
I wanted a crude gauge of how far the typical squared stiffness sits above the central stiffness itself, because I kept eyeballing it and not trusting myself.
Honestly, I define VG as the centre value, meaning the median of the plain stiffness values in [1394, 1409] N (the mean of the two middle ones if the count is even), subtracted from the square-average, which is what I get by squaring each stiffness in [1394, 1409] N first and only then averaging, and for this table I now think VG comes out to 168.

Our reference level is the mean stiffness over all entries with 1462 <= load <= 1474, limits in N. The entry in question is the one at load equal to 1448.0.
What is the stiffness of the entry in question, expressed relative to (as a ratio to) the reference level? 1.03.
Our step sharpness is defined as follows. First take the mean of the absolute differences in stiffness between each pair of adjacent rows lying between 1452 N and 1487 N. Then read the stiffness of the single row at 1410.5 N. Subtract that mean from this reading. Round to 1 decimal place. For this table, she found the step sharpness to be 14.0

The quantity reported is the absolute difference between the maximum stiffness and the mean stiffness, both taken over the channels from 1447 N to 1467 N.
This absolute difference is 0.34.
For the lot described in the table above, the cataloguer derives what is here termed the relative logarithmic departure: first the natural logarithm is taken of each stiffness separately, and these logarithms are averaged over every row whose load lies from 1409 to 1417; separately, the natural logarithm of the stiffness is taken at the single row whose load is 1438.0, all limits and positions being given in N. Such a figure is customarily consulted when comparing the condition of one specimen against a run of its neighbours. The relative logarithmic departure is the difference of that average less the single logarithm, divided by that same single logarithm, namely 0.00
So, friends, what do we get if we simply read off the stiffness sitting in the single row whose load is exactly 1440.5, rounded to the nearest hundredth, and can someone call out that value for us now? 13.13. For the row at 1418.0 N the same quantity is 13.01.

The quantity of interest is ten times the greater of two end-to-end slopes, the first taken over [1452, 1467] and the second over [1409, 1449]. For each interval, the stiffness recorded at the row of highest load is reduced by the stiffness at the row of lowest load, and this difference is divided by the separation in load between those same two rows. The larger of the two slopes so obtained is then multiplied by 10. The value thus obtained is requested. -0.31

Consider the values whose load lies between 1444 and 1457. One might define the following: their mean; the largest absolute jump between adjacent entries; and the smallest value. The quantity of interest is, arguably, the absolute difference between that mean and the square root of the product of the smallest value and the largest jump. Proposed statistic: 9.9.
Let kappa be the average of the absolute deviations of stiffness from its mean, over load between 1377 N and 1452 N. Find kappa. 0.53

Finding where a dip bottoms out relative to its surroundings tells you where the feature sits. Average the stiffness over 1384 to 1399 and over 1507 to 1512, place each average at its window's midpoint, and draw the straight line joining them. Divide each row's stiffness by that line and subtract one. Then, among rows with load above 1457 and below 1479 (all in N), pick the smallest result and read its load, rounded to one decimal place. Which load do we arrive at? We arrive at 1463.0 N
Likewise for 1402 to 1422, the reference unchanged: 1415.5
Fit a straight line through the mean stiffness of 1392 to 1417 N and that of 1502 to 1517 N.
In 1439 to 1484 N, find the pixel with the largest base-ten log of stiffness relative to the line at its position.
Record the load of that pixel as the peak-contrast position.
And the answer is 1440.5 N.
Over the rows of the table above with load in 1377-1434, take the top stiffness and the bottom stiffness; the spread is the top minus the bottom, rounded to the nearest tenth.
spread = 2.9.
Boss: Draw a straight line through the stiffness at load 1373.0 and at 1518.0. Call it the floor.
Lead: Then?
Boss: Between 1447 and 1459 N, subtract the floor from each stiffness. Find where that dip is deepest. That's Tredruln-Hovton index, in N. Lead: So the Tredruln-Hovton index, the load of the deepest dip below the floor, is 1458.0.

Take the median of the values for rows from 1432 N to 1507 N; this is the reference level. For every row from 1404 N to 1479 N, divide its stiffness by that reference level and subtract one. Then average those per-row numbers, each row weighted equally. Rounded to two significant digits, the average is 0.037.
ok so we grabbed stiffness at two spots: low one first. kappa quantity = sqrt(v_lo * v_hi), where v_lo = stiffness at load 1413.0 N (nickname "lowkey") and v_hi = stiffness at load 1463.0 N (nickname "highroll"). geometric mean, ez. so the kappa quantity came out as 12.1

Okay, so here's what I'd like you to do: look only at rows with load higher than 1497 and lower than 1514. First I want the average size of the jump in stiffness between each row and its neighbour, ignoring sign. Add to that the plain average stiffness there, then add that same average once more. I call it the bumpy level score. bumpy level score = 25.3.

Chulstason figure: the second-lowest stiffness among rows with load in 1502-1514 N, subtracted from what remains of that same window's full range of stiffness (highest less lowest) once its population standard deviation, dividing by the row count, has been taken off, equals -12.0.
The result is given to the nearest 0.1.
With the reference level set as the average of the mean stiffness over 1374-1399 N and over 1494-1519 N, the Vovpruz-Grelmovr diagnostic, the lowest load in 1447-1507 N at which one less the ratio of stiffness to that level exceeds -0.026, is 1448.0 N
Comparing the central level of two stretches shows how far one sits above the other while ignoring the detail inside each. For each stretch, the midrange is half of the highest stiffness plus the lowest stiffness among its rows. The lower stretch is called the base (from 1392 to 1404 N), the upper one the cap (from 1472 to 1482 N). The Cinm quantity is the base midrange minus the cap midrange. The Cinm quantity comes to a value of 1.5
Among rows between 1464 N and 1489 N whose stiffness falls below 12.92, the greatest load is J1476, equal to 1488.0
